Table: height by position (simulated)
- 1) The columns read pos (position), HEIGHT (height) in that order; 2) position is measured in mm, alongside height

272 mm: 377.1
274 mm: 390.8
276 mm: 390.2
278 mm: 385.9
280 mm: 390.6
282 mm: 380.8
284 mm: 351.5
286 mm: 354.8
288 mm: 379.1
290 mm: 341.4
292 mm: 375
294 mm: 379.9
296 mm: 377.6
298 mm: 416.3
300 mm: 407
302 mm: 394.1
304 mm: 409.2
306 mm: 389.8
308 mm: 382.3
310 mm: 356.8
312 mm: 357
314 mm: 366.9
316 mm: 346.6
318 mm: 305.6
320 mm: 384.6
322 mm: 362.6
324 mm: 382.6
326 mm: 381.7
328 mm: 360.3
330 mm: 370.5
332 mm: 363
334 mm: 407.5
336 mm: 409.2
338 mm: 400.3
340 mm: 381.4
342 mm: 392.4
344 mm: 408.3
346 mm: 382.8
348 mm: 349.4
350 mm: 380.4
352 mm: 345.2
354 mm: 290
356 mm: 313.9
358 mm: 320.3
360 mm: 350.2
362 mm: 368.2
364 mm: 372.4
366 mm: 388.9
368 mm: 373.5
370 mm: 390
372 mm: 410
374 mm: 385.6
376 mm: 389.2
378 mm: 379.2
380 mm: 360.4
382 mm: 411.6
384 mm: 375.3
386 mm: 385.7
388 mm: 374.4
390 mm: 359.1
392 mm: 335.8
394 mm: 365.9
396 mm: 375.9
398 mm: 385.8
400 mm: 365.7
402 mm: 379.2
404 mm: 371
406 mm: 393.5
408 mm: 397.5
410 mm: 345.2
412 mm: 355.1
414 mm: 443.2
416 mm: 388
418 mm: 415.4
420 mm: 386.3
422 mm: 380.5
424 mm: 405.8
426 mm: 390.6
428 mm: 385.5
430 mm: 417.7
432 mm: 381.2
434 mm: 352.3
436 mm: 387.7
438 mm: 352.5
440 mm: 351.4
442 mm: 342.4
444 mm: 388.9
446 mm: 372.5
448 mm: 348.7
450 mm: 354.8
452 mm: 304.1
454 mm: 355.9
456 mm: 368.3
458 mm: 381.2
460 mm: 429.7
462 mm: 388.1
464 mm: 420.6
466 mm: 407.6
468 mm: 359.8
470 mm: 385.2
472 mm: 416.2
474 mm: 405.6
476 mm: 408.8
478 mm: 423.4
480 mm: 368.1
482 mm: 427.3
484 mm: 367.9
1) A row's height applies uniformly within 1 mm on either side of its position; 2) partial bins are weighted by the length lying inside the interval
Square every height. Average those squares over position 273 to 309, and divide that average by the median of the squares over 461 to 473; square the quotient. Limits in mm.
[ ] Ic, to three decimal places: 0.863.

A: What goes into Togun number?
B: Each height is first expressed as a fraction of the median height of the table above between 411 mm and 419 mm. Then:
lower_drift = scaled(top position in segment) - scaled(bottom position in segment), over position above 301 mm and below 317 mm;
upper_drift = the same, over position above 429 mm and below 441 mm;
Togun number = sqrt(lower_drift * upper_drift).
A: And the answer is 0.140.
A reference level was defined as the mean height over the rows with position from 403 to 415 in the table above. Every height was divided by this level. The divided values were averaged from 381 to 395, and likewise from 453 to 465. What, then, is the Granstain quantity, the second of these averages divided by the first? 1.05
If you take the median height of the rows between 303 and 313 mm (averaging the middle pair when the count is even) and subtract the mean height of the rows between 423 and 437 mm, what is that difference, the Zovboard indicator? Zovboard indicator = -6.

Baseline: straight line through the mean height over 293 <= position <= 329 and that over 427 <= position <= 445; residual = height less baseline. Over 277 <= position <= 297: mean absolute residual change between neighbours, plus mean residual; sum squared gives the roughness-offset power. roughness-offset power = 151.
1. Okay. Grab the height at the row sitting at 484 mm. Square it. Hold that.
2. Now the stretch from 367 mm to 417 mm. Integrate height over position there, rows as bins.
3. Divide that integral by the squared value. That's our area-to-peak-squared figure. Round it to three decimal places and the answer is 0.140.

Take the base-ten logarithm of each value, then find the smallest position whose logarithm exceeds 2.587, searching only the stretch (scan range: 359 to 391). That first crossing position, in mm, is 366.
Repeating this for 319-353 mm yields 334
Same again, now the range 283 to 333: 298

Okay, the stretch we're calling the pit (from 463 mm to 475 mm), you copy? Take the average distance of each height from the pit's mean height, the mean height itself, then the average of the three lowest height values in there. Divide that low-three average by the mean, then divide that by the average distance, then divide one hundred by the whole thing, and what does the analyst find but 1850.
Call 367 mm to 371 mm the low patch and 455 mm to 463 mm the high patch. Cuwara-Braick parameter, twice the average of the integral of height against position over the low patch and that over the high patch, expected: 4662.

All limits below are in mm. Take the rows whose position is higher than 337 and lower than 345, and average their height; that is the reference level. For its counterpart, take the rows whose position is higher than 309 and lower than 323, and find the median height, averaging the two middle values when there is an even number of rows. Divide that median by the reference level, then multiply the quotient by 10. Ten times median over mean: 9.0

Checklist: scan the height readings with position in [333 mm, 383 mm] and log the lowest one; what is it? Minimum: 290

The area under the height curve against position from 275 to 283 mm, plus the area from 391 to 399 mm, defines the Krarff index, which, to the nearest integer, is 6022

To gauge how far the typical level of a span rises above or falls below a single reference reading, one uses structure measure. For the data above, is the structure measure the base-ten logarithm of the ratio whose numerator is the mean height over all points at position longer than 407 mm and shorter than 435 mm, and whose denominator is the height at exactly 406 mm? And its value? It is -0.01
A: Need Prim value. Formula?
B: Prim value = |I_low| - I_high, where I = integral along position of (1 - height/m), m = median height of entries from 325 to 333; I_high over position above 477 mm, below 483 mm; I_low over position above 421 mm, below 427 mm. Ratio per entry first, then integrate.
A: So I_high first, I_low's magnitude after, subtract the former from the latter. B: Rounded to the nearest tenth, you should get 1.1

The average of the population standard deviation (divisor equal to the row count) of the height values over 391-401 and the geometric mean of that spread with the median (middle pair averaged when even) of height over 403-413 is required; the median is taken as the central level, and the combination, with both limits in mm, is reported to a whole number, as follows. 48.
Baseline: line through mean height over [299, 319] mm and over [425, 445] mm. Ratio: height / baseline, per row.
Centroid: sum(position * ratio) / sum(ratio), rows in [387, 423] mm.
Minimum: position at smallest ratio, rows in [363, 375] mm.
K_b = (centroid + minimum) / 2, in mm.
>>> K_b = 384.7 mm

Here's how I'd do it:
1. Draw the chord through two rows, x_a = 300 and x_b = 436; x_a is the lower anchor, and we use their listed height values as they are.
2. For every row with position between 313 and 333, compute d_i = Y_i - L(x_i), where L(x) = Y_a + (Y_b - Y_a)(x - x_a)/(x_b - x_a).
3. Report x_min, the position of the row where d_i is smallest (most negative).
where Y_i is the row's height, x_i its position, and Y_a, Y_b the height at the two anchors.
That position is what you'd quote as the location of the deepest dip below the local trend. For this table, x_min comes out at 318 mm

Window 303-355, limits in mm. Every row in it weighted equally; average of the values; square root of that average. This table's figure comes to 19.3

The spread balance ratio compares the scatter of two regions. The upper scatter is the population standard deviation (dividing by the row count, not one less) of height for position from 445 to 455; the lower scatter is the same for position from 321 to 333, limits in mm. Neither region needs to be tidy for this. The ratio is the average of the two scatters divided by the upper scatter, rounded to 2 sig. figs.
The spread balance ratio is 0.70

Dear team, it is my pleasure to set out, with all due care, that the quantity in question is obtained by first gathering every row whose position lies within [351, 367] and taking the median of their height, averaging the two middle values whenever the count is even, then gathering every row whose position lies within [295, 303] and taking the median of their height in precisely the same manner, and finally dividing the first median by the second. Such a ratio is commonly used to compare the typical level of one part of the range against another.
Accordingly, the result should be 0.87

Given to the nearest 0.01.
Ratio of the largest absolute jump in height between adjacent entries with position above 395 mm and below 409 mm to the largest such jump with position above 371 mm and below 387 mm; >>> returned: 0.44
